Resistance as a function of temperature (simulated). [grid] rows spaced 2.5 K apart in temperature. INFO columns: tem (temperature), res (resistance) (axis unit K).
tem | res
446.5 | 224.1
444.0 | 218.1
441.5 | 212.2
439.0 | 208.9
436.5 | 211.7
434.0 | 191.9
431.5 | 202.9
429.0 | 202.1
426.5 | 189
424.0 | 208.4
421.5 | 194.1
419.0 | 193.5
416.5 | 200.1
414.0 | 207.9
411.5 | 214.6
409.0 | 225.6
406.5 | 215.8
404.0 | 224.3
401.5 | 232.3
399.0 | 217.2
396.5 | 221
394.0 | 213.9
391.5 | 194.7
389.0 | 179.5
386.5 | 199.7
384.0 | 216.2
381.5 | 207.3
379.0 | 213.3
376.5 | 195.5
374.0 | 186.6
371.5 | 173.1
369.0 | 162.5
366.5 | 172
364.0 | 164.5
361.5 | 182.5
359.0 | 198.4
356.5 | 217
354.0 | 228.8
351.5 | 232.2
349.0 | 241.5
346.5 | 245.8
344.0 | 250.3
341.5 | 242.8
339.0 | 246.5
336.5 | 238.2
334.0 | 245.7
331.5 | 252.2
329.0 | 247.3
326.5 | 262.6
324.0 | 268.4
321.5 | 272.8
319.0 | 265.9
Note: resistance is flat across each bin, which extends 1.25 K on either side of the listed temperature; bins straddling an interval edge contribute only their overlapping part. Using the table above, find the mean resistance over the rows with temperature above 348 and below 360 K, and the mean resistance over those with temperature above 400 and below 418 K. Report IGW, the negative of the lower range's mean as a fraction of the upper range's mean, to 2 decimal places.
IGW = -1.03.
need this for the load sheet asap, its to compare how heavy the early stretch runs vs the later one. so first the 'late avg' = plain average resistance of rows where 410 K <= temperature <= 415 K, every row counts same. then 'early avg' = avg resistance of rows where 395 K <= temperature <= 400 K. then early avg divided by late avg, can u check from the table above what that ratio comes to 1.0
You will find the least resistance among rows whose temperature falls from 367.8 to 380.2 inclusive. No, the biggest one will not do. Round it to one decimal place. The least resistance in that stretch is 162.5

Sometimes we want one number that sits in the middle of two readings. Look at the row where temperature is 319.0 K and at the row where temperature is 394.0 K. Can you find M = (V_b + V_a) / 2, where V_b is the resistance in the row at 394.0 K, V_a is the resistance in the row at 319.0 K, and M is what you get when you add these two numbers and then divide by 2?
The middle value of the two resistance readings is 240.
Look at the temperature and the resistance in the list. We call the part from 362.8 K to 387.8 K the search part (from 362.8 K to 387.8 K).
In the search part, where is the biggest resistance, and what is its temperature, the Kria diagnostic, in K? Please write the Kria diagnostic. 384.0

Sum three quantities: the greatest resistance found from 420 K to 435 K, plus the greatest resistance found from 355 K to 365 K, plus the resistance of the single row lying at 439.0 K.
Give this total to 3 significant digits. 634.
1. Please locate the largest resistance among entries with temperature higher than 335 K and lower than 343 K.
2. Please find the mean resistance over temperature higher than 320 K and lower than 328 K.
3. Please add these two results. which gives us 514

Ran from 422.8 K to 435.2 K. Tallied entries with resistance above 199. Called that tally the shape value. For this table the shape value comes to 3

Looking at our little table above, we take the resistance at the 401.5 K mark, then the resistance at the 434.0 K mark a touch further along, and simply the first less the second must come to 40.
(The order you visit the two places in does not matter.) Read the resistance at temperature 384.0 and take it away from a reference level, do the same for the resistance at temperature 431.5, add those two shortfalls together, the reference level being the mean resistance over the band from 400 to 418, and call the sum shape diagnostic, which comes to 15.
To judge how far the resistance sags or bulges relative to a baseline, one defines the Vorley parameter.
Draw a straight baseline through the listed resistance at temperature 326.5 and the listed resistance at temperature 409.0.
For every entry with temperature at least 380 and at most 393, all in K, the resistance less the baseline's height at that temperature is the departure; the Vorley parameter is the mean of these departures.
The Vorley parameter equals -36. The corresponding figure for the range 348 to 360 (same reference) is -27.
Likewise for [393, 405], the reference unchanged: -8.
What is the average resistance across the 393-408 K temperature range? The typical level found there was 221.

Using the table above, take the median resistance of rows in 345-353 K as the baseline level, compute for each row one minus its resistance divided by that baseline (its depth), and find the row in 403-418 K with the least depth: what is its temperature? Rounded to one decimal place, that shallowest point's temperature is 409.0 K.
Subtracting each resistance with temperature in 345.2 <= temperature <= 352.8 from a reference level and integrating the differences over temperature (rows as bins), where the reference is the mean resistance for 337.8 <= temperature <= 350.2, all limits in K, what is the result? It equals 42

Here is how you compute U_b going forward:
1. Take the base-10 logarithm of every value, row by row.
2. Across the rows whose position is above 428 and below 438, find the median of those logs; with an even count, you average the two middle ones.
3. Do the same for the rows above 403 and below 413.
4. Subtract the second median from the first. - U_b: -0.04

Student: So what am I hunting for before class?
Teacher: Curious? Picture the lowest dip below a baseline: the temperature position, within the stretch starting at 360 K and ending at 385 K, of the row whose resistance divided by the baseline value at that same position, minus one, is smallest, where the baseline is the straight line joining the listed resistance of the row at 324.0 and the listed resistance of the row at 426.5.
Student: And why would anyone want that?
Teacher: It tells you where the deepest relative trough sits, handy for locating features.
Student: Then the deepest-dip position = 364.0 K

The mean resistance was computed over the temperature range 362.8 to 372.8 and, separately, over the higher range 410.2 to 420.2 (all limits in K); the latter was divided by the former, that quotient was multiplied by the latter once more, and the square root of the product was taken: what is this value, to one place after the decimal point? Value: 15.7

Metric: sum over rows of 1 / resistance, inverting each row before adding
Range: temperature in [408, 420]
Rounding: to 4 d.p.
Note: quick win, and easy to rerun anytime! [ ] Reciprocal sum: 0.0241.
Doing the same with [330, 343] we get 0.0204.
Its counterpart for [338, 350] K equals 0.0204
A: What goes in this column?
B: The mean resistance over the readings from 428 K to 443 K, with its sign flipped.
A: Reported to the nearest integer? -205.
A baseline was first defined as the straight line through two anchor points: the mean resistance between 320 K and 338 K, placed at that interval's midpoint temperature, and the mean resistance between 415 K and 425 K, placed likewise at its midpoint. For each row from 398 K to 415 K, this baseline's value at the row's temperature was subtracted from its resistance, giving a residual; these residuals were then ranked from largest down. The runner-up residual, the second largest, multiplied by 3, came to 59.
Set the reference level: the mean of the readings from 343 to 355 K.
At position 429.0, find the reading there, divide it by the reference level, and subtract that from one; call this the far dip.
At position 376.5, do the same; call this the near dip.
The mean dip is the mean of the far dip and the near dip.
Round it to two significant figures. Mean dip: 0.17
